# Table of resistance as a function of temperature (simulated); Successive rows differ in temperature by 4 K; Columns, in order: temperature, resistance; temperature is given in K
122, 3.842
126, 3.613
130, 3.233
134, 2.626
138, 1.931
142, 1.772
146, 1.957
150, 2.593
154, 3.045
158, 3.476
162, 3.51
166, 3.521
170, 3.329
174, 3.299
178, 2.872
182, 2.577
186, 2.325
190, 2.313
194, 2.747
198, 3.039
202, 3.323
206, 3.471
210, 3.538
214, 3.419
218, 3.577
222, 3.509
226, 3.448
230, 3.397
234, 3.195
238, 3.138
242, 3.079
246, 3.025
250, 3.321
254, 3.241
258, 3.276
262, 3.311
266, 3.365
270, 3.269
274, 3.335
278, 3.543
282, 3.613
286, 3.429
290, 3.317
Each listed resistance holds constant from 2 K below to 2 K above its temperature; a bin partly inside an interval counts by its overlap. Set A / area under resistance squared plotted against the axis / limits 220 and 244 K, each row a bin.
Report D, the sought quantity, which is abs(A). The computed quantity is 261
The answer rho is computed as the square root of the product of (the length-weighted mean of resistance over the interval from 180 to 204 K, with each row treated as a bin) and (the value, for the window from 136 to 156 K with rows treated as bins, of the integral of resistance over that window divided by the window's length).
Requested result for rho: 2.5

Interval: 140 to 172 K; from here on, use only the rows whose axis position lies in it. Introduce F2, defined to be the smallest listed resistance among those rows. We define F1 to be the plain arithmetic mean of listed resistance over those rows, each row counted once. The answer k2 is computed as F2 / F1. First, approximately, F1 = 2.9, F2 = 1.772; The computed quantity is 0.61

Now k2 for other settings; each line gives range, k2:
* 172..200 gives 0.84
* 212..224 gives 0.98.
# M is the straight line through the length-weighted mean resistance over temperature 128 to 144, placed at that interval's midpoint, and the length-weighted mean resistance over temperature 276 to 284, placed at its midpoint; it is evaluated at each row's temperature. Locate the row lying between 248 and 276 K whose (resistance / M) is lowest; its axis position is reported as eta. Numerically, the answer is 270 K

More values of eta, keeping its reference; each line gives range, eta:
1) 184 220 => 190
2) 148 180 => 150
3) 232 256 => 246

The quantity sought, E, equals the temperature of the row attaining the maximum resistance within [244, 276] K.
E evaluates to 266 K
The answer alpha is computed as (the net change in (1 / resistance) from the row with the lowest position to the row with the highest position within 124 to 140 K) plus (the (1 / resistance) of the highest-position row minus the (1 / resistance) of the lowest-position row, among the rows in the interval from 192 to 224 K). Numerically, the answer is 0.2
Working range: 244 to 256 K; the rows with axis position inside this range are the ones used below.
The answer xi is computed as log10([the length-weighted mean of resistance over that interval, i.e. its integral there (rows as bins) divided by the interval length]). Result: 0.50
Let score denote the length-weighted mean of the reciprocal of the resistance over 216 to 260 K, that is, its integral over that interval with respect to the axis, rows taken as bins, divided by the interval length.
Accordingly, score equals 0.305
